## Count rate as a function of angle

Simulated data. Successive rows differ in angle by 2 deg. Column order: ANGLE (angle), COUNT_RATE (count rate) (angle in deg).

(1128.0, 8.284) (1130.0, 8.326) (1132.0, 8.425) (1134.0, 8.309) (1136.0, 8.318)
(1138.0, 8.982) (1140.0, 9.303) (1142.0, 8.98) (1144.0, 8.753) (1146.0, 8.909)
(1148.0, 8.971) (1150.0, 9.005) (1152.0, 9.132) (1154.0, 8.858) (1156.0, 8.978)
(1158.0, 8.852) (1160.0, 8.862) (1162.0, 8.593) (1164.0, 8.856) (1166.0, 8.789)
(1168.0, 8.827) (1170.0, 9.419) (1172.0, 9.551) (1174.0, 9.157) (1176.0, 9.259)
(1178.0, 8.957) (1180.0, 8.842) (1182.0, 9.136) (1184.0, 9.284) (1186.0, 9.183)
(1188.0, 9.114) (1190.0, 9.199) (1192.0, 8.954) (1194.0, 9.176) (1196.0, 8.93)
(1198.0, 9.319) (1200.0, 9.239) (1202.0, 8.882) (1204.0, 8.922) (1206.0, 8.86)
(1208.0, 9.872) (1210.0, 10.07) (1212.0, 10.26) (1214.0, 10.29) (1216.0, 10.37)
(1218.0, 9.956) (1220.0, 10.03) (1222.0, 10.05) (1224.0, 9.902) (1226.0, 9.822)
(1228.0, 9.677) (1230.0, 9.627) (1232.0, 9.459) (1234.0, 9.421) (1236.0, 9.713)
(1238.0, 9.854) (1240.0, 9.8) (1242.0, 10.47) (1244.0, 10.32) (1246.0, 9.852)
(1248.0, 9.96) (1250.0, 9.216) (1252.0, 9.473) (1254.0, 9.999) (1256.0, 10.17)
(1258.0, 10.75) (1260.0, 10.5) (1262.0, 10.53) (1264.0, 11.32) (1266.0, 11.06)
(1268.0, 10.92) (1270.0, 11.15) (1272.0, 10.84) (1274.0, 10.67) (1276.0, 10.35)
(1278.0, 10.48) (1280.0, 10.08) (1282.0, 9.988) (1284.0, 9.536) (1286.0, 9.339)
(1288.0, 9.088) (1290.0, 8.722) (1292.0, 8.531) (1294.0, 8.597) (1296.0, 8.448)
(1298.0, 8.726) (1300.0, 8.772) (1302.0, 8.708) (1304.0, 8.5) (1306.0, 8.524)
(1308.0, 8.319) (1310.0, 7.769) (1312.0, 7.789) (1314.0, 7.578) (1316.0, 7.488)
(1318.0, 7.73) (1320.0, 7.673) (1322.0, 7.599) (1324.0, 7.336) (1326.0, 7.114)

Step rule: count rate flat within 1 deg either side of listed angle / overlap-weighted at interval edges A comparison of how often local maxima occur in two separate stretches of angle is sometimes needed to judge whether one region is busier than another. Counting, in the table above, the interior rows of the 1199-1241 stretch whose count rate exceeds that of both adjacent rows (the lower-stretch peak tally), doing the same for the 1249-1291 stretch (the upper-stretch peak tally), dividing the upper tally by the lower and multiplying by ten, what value 10.0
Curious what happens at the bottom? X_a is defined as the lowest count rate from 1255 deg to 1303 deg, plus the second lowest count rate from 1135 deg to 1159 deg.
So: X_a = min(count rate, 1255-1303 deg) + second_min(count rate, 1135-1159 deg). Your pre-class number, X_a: 17.2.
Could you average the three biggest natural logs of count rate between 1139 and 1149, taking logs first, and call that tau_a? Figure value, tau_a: 2.21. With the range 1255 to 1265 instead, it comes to 2.39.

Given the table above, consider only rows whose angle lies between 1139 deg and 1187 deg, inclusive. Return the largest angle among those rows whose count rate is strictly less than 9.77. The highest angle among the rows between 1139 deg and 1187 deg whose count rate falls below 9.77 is 1186.0 deg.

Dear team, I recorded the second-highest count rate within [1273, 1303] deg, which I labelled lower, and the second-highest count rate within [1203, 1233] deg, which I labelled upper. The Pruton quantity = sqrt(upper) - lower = -7.3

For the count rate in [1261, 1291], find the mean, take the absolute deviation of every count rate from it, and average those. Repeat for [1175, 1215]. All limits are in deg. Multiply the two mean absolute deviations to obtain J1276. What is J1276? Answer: 0.219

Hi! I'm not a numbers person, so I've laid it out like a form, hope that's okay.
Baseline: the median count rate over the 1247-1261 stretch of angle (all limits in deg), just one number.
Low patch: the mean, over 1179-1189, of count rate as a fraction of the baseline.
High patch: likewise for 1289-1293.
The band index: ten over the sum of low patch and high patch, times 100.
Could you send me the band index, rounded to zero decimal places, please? 564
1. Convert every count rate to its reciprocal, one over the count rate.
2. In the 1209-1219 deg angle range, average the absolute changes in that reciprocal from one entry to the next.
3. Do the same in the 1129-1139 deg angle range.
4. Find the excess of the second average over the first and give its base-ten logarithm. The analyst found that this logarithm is -2.89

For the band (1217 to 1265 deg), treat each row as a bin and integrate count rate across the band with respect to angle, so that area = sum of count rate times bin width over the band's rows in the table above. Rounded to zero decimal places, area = 480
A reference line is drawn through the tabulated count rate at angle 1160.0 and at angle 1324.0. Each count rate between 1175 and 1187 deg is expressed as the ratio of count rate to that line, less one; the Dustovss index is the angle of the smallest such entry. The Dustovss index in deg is 1180.0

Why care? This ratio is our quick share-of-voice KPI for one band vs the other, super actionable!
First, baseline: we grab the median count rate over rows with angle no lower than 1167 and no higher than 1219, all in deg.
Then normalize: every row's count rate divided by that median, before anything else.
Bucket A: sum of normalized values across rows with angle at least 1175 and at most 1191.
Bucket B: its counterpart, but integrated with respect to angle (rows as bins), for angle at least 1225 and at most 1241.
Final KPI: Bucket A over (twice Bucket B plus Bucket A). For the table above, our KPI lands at 0.191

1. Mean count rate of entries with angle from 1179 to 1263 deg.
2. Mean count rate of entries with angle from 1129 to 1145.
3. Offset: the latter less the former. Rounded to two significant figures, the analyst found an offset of -1.0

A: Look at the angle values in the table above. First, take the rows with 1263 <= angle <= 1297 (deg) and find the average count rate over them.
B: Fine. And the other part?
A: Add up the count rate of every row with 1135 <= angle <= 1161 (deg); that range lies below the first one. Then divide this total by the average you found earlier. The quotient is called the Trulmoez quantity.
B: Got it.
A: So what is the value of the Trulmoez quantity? 12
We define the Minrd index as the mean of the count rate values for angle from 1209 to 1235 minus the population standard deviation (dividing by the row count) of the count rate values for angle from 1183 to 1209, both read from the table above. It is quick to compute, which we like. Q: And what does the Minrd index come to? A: 9.7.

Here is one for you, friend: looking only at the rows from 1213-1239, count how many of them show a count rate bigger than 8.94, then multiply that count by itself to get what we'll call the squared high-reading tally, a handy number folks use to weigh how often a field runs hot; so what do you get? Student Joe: 169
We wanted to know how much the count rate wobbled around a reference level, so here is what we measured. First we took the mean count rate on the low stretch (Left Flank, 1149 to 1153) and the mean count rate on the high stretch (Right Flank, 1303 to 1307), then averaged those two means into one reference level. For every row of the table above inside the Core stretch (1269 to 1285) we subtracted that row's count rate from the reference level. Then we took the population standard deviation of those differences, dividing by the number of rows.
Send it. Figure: 0.48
